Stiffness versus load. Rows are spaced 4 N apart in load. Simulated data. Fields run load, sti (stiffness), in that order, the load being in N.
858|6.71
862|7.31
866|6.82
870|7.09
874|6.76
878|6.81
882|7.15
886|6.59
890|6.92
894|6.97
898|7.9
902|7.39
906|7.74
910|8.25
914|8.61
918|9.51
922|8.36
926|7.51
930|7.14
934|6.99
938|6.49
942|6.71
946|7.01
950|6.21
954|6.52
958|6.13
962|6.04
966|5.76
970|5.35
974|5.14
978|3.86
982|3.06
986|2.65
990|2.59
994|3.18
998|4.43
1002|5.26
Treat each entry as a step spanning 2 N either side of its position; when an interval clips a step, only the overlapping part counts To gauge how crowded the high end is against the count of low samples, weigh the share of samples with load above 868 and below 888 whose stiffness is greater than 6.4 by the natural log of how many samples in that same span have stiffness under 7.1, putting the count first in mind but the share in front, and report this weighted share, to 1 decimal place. 1.4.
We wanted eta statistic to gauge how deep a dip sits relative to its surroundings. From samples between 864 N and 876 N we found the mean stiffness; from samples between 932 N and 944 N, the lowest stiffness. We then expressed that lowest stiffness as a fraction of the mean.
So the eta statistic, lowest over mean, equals 0.94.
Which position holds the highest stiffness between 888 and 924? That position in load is 918 N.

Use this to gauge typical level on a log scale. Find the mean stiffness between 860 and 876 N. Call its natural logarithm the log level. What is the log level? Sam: 1.95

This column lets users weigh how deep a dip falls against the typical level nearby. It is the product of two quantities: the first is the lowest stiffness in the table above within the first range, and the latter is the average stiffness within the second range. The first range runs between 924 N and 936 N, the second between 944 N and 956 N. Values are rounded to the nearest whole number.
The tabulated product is 46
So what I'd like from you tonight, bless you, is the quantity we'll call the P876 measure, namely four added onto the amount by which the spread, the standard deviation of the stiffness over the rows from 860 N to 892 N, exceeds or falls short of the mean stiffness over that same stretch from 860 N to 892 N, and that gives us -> -2.7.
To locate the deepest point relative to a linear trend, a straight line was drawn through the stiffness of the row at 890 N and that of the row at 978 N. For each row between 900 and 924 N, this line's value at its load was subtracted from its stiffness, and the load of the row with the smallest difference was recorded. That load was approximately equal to 902 N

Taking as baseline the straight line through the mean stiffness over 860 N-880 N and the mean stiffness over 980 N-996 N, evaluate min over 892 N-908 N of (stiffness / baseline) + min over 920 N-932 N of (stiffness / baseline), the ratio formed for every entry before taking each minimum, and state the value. 2.60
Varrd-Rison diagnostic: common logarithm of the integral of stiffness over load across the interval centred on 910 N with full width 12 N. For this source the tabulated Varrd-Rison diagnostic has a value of 1.99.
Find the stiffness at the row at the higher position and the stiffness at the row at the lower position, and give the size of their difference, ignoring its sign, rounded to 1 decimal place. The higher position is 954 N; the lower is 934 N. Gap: 0.5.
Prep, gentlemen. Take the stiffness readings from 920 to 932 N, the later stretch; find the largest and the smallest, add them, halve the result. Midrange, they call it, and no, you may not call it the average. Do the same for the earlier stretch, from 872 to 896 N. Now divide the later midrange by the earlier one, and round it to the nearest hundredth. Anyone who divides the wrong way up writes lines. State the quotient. 1.13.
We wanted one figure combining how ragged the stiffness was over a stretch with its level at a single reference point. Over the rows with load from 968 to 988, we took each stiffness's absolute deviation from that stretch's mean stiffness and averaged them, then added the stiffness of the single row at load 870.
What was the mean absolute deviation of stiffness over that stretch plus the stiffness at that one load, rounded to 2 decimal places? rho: 8.08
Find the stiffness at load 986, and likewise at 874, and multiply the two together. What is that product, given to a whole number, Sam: 18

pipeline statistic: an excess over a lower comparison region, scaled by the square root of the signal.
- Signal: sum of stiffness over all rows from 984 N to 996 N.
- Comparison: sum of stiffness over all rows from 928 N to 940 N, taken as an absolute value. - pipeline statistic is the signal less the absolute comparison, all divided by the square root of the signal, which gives -4.2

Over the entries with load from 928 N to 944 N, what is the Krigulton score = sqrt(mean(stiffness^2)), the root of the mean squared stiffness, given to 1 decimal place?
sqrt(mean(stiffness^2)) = 6.8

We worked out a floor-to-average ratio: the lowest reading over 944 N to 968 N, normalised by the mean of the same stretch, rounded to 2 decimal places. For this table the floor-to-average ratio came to 0.92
